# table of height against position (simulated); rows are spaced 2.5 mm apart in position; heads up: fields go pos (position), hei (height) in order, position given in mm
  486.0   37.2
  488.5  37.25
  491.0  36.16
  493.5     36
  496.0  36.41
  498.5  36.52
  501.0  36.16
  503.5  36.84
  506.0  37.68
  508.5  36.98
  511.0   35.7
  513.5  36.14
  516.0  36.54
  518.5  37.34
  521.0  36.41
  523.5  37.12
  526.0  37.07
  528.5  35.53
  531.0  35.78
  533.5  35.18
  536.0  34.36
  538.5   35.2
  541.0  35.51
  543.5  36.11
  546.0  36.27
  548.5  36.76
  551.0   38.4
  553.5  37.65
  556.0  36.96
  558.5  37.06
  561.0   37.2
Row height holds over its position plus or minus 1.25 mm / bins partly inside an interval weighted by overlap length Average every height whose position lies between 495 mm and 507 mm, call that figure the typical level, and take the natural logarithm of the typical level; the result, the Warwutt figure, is 3.60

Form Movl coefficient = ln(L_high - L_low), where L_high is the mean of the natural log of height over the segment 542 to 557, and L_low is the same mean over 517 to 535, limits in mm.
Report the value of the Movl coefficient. -4.0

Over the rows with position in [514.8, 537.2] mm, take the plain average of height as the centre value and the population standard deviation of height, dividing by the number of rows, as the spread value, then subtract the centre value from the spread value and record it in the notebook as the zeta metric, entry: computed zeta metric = -35.2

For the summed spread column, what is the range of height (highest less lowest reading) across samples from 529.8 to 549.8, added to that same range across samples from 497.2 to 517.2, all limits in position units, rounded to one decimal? 4.4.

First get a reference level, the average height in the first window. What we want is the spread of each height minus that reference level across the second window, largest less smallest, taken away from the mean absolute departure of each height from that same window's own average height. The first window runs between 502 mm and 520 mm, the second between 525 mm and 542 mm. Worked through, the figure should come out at -2.2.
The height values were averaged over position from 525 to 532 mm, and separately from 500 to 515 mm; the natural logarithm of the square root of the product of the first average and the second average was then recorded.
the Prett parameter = 3.59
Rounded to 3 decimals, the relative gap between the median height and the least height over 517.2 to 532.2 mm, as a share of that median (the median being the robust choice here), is 0.033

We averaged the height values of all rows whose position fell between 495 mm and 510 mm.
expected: 36.8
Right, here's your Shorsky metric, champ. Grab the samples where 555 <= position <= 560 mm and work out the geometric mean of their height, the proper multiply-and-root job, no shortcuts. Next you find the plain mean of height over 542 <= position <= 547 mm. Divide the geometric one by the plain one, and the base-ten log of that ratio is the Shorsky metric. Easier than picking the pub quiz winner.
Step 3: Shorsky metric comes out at 0.010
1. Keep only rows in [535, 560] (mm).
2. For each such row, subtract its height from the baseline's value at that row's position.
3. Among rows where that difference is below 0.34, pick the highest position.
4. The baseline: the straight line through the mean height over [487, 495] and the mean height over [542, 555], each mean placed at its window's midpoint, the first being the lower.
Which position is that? 558.5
